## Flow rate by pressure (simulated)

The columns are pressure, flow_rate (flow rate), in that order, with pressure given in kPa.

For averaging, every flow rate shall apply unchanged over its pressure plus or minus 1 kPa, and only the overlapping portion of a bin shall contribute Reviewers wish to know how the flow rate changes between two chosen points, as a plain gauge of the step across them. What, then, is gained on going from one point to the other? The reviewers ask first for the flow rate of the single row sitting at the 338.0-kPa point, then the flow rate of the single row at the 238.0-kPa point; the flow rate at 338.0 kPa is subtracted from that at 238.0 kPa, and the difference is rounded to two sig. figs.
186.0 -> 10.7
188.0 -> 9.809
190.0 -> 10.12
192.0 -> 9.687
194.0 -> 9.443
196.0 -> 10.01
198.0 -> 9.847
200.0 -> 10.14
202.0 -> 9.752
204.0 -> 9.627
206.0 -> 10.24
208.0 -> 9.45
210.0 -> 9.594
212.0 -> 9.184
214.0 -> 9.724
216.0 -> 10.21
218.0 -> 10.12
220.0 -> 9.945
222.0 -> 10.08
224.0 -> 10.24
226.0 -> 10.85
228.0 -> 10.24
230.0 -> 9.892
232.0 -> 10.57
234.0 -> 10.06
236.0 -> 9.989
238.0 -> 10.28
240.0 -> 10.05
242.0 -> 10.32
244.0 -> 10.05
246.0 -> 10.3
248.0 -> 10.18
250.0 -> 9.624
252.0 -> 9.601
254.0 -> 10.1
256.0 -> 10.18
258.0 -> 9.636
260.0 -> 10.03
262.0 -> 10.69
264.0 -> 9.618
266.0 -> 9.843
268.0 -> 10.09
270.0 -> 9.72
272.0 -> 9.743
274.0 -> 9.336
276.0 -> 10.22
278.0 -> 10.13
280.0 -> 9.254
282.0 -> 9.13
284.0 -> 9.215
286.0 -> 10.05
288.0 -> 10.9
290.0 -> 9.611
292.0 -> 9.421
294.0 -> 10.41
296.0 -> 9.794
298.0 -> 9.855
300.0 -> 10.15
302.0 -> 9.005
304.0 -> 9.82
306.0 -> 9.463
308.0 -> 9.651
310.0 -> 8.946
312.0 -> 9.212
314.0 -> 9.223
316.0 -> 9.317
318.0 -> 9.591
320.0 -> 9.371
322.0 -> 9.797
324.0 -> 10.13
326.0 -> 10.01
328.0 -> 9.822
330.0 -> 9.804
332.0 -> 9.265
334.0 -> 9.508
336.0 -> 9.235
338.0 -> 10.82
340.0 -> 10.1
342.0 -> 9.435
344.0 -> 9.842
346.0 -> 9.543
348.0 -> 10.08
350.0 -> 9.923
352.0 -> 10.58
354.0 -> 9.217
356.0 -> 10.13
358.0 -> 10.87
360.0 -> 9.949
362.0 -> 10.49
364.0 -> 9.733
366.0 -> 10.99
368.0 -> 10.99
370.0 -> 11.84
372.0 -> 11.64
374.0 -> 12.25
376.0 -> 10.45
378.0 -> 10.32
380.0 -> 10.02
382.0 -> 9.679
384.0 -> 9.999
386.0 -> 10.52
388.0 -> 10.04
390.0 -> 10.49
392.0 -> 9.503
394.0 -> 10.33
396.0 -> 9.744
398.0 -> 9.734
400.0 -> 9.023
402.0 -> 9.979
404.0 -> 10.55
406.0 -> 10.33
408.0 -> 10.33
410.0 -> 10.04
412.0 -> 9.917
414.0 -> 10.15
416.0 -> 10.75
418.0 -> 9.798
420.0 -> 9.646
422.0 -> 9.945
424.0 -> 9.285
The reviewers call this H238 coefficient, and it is -0.54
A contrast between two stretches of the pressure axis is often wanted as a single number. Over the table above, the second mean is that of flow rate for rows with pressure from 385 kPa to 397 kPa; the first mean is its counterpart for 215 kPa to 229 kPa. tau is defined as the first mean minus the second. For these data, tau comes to 0.14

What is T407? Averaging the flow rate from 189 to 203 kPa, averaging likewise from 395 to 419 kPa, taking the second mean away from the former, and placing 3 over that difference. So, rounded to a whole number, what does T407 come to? -17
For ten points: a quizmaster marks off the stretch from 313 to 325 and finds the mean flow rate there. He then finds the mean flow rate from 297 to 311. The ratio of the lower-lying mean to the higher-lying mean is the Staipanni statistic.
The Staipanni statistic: 1.00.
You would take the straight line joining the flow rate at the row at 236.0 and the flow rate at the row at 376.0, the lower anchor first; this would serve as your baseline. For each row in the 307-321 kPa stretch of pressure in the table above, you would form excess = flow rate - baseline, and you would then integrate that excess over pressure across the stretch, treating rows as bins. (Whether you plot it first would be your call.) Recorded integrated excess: -13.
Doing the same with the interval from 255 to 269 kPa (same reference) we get -1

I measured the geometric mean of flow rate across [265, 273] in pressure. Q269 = 9.8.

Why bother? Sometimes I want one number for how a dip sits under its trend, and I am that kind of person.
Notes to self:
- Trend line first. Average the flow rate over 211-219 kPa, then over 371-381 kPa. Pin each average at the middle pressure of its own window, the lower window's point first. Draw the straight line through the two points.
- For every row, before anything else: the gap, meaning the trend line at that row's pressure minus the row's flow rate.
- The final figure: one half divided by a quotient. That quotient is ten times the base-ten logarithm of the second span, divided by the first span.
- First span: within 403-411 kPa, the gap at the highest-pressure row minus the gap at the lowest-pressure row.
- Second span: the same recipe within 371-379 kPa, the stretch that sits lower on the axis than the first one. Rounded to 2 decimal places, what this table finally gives 0.21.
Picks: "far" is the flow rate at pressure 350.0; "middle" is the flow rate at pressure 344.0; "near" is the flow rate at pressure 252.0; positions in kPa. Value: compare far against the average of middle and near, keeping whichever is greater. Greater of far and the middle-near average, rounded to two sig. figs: 9.9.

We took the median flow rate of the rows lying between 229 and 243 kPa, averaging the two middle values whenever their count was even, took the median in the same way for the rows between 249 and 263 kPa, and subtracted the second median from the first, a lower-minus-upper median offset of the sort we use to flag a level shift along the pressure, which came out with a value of 0.0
